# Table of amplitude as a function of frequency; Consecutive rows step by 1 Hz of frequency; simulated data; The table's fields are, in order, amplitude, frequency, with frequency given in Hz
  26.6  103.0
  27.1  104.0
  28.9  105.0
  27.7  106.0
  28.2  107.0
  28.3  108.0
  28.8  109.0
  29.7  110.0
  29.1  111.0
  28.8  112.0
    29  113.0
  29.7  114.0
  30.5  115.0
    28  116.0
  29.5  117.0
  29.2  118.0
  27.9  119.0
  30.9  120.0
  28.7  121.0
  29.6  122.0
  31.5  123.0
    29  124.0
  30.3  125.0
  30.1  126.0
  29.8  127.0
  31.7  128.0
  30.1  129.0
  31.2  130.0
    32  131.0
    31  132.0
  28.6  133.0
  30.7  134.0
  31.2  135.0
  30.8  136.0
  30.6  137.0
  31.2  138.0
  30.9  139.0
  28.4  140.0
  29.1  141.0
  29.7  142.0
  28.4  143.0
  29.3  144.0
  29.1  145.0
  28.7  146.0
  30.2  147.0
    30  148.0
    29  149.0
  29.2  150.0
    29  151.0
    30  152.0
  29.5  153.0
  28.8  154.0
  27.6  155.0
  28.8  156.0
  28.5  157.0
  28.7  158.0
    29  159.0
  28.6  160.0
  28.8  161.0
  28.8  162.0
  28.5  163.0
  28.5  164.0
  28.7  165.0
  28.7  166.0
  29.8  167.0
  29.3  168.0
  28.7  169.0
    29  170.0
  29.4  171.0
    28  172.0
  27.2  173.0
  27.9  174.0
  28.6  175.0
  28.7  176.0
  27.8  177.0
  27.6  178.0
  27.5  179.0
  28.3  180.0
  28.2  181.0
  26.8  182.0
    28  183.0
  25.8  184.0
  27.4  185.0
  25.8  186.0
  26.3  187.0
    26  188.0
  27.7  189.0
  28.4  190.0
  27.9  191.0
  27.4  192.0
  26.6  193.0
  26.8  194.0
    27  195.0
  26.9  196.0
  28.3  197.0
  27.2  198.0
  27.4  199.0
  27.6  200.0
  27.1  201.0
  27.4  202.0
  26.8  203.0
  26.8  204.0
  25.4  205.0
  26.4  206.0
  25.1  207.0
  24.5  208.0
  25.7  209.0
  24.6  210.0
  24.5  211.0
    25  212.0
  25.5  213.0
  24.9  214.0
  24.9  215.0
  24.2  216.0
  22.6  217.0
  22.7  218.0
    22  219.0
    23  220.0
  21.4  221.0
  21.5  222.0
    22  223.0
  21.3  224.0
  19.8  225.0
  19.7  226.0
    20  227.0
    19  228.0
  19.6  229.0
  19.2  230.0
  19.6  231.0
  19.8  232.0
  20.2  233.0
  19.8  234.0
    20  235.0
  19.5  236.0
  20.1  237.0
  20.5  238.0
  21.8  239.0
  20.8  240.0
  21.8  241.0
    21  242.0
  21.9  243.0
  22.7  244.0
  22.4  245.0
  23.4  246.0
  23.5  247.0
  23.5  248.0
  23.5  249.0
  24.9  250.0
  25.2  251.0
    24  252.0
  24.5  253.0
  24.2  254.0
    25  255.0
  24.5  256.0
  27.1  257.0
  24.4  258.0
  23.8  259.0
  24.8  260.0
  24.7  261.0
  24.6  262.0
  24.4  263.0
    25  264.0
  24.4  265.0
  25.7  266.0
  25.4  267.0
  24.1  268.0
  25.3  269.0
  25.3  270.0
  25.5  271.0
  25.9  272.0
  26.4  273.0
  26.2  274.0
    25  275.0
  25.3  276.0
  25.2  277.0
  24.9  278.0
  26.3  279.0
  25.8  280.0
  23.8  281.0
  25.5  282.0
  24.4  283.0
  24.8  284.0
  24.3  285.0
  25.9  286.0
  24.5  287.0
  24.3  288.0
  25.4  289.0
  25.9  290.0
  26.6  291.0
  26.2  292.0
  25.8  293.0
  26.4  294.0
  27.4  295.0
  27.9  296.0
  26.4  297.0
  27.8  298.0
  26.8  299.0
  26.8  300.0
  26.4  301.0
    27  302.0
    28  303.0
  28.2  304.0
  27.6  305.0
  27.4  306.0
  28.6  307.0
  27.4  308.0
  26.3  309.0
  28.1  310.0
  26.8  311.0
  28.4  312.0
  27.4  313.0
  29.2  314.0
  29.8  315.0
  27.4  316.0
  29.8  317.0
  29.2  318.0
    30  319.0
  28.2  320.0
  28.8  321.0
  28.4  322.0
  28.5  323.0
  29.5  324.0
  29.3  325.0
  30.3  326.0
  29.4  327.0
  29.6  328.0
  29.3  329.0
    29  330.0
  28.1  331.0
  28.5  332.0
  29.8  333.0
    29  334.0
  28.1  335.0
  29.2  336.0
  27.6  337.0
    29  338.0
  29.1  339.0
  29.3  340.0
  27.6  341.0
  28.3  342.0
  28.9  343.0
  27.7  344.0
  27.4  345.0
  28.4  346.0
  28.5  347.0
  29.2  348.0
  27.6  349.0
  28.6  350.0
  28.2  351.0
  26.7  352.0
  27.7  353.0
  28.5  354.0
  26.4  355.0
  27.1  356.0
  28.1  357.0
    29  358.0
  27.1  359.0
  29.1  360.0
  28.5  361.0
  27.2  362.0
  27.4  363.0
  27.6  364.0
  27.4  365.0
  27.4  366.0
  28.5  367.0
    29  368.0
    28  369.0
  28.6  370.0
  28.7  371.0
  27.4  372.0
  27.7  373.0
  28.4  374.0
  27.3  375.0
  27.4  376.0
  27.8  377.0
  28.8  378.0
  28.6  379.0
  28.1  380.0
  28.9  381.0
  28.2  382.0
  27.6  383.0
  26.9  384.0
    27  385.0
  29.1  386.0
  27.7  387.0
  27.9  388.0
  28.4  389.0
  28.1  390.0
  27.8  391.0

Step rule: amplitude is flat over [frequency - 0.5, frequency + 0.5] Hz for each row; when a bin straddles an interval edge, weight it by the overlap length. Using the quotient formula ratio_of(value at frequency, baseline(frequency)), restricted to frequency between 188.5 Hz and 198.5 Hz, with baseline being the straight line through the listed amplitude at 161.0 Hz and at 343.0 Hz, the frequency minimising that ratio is 193.0 Hz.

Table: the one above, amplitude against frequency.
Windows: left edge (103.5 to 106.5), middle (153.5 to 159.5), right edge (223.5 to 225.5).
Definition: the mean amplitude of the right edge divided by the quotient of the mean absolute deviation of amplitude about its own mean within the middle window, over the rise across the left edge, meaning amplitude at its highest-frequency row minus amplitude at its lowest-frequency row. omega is 36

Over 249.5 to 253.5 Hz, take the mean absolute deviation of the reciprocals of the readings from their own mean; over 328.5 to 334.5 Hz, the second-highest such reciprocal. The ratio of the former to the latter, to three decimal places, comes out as 0.019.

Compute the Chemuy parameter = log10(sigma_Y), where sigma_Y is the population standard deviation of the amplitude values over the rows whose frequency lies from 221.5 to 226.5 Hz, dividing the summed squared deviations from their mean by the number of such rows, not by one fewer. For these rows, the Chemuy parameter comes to -0.03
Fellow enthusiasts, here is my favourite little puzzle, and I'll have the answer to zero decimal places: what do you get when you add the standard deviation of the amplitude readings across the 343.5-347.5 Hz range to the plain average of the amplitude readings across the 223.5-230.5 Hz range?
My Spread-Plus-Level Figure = 20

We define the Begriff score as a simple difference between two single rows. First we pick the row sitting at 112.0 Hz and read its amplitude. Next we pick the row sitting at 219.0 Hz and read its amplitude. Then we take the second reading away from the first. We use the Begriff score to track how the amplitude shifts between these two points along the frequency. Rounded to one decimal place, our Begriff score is 6.8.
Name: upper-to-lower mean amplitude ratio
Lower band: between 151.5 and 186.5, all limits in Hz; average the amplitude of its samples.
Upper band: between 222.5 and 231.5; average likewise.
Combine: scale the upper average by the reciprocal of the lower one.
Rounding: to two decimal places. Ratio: 0.71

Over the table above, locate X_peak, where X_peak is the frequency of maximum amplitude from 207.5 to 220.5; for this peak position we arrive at 209.0 Hz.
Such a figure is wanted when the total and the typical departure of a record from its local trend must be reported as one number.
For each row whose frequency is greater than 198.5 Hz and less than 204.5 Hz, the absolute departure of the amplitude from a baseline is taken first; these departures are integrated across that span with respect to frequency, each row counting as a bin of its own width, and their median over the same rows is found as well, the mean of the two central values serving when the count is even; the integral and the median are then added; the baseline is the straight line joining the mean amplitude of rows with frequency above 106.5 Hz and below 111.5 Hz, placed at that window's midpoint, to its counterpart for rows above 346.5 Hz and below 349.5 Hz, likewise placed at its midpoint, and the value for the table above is 10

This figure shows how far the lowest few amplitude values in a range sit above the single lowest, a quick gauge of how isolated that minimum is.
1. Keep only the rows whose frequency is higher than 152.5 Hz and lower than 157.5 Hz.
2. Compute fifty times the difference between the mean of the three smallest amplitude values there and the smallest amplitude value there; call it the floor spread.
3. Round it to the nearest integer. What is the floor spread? 35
